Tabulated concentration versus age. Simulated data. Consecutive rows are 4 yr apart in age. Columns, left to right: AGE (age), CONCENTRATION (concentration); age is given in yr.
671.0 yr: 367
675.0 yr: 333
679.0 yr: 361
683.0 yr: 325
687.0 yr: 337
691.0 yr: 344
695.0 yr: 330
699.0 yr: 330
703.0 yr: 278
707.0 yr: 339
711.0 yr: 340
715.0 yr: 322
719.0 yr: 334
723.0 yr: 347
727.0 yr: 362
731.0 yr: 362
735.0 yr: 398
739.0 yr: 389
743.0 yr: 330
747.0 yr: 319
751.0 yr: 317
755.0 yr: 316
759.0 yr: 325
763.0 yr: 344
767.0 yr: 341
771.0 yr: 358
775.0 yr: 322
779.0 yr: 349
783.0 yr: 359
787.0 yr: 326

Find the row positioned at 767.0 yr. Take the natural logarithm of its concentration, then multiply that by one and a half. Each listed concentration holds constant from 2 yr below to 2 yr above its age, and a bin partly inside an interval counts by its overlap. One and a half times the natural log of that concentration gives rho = 8.75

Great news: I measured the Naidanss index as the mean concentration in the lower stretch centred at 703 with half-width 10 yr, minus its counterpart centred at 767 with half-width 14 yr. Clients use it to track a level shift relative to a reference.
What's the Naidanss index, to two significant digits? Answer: -13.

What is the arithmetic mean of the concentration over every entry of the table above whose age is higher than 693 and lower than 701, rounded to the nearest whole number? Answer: 330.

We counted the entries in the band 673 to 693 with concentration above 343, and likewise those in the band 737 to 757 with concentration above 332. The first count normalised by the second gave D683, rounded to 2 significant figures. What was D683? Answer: 2.0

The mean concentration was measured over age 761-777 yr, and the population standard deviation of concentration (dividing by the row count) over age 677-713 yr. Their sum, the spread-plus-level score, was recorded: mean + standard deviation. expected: 363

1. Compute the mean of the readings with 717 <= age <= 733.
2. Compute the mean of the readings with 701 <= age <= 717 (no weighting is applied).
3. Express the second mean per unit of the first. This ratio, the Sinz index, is 0.91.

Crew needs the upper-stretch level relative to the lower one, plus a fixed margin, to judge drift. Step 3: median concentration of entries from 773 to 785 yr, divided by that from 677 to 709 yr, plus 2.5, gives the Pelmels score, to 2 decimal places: 3.55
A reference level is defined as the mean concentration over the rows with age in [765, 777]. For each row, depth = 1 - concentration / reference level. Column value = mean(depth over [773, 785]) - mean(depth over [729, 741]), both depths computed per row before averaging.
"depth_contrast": 0.117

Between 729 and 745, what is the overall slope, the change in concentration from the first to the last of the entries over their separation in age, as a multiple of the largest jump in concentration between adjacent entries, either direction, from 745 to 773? -0.14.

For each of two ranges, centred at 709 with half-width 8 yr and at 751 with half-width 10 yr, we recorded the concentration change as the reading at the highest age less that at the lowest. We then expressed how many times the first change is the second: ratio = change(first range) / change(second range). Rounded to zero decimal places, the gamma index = -9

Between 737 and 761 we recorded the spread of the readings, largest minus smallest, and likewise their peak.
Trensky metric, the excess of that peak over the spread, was 316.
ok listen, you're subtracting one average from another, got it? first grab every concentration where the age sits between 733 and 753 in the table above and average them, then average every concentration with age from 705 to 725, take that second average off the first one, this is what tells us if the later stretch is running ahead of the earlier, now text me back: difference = 14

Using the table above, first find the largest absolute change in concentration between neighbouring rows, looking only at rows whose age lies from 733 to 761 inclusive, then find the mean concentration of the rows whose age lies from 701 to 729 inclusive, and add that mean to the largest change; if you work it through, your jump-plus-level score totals 391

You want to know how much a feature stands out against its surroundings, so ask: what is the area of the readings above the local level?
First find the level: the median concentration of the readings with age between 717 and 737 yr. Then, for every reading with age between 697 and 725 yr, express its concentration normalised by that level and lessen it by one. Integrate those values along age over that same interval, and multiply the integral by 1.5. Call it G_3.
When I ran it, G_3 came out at -4.0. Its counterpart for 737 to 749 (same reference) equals -0.8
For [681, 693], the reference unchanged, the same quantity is -1.3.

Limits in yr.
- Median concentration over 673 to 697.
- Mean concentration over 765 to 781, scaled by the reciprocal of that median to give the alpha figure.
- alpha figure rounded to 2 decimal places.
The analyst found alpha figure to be 1.02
